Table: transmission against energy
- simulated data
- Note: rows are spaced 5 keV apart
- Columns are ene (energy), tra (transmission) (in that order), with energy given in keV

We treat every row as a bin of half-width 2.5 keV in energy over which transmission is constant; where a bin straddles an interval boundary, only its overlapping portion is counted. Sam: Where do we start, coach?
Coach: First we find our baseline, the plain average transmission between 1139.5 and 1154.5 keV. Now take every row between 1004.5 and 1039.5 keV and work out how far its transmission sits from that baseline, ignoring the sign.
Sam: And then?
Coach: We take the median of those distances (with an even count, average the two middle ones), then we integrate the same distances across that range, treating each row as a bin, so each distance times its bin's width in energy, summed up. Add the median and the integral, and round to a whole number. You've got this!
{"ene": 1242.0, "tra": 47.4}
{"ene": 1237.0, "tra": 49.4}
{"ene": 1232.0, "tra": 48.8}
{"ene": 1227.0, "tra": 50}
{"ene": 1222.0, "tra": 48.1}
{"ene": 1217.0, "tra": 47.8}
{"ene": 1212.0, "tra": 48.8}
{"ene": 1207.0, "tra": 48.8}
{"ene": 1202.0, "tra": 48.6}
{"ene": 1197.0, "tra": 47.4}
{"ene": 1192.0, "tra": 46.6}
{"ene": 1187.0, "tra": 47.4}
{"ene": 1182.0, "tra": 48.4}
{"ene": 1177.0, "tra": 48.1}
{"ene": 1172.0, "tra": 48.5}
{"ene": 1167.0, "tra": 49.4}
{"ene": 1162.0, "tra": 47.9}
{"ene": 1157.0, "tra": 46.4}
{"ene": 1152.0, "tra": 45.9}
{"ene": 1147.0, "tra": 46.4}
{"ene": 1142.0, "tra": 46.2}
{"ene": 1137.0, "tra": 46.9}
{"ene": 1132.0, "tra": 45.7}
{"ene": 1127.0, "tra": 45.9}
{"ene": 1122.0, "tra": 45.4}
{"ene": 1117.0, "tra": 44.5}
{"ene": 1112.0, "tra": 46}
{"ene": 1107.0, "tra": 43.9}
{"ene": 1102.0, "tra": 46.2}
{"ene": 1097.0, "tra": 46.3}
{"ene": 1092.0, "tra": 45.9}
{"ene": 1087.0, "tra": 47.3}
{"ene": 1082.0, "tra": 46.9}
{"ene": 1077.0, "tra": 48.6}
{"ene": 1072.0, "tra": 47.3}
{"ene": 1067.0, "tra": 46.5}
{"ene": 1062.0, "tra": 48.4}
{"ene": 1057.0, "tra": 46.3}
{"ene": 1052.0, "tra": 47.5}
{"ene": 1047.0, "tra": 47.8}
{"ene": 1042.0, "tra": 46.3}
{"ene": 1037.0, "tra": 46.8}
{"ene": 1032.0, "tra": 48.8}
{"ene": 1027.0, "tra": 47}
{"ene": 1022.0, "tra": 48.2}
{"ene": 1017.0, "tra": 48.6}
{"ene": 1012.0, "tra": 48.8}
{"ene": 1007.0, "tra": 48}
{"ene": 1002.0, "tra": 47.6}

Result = 67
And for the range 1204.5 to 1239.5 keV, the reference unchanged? 95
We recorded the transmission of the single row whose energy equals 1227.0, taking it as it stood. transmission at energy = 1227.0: 50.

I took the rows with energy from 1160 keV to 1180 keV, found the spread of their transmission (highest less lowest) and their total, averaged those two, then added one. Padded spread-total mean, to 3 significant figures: 98.7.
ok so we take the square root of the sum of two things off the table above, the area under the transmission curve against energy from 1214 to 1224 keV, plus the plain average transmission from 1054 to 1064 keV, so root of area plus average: 23.0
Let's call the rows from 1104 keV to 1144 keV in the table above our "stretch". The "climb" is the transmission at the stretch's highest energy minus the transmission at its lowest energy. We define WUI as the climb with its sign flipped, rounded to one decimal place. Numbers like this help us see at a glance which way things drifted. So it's -2.3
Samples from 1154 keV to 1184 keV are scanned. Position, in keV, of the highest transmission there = 1167.0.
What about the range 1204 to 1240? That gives 1227.0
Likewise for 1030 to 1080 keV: 1032.0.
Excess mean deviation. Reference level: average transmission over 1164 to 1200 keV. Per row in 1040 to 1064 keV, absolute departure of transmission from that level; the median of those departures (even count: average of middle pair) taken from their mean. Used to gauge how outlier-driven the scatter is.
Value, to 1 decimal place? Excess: 0.4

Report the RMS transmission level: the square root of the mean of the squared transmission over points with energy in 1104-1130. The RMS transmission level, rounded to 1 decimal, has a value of 45.1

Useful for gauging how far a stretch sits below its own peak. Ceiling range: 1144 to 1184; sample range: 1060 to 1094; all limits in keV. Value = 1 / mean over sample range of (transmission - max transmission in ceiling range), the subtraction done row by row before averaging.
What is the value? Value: -0.47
